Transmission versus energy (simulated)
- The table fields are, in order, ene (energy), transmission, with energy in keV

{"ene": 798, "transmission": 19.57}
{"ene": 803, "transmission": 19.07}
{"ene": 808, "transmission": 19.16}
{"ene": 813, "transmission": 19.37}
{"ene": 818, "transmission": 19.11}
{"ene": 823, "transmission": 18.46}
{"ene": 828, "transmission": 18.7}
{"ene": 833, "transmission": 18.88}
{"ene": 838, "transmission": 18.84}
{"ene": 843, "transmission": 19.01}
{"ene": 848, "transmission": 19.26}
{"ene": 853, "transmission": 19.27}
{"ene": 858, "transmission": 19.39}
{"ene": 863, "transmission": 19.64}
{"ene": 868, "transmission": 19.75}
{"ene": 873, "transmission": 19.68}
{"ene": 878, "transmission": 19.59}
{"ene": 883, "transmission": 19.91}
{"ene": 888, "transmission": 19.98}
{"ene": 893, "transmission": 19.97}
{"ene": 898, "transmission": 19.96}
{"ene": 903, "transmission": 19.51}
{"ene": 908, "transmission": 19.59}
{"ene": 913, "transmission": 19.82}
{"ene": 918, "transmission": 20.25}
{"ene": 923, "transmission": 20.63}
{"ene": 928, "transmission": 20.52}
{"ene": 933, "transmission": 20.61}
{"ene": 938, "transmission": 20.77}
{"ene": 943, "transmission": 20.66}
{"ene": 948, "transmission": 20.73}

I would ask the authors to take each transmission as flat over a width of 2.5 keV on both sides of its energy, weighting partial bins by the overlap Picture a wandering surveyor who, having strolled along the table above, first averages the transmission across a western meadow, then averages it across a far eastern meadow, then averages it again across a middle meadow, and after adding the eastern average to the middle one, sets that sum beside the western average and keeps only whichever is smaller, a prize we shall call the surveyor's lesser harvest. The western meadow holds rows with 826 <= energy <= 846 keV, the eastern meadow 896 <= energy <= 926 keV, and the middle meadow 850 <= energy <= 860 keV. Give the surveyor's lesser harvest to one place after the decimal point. 18.9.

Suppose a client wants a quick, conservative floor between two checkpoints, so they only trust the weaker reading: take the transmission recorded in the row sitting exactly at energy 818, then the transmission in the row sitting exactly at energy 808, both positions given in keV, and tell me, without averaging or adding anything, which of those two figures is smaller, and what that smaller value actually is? 19.1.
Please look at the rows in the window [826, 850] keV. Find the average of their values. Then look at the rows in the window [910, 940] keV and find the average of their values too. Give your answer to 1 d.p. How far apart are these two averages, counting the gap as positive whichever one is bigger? 1.5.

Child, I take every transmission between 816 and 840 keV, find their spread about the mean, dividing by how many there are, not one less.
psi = 0.214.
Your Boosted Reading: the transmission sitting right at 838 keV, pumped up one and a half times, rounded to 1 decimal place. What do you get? 28.3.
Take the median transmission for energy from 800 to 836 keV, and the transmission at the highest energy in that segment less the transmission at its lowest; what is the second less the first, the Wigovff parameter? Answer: -19.3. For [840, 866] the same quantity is -18.6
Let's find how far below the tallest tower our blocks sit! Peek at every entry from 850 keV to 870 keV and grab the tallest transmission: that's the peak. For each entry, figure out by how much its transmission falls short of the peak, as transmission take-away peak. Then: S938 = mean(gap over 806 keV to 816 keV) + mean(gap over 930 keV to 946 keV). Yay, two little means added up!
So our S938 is 0.4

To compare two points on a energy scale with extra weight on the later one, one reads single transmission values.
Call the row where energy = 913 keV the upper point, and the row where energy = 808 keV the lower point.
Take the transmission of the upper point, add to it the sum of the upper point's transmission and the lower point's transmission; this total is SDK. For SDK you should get 58.8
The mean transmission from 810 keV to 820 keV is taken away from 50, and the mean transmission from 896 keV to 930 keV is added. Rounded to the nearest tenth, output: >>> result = 50.8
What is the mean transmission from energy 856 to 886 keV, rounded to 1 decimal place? 19.7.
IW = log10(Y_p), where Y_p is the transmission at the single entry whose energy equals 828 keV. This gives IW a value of 1.272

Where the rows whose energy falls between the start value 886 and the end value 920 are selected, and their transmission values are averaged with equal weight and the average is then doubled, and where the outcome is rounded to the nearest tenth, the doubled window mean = 39.7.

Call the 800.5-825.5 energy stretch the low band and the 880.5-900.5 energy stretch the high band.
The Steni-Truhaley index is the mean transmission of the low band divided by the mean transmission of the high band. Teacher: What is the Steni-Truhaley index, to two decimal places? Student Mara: 0.95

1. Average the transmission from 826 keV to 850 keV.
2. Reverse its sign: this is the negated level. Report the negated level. -18.9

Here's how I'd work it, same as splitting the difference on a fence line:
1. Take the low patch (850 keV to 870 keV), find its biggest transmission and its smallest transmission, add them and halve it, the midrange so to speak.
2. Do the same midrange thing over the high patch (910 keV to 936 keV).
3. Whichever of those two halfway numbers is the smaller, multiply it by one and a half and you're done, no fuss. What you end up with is 29.3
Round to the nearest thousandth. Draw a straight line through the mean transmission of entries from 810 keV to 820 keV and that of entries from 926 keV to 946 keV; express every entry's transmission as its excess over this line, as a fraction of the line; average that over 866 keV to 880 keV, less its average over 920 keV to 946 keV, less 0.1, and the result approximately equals -0.113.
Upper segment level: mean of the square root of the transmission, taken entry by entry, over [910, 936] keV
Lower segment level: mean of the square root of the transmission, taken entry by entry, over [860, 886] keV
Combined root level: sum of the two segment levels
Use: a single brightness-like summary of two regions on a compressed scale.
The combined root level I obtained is 8.95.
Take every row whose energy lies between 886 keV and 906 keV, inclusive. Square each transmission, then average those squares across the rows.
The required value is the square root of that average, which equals 19.9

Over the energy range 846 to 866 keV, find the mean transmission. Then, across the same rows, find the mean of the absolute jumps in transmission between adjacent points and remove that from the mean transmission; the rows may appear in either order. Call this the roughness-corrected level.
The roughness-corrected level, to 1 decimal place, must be 19.3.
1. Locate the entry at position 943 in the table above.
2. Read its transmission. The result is 20.66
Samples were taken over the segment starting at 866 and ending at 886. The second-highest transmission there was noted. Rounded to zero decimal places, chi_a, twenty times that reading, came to 395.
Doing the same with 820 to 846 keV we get 378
